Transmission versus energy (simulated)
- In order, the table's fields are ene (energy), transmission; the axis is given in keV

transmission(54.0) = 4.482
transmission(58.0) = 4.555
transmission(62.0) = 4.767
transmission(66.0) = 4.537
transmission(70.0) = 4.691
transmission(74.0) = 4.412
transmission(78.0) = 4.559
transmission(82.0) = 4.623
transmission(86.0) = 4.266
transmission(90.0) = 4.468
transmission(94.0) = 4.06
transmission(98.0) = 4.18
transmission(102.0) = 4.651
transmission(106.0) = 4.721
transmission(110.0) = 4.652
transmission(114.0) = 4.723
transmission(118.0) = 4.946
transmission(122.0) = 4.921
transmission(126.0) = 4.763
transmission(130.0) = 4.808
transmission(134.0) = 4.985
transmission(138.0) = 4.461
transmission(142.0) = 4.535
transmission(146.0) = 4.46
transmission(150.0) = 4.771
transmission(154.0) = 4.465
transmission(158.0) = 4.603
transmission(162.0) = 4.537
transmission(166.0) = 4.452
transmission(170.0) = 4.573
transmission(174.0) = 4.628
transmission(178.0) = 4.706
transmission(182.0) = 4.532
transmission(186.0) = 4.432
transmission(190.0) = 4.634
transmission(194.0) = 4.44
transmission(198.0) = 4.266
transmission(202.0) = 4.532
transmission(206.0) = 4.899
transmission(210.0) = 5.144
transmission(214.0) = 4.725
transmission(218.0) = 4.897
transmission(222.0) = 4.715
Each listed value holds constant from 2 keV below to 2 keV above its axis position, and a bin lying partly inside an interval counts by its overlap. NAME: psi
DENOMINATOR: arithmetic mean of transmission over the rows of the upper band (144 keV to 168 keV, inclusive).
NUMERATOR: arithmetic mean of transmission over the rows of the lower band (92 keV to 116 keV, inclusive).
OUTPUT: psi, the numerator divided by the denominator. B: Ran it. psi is 0.99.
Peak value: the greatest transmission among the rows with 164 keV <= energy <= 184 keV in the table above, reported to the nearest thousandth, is 4.706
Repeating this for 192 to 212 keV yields 5.144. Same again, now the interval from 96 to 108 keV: 4.721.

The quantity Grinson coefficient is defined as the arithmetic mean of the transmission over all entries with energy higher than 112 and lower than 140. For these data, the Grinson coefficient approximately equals 4.80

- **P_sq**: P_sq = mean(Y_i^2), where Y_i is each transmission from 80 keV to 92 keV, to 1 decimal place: 19.8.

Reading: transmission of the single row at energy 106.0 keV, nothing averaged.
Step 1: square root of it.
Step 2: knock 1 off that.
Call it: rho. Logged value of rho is 1.17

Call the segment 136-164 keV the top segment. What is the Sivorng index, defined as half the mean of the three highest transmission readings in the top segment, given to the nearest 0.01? 2.32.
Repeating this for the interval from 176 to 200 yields 2.31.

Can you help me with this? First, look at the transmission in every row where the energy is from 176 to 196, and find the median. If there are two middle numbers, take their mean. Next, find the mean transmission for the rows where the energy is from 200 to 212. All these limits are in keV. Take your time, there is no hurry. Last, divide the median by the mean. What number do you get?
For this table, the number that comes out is 0.93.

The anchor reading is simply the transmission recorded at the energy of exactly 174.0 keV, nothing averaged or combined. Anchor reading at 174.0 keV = 4.628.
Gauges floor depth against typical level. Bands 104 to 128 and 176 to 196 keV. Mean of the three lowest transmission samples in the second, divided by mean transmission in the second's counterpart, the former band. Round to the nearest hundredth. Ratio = 0.93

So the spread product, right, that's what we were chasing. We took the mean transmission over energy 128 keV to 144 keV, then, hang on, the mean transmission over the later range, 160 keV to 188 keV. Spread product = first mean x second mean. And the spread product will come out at 21.4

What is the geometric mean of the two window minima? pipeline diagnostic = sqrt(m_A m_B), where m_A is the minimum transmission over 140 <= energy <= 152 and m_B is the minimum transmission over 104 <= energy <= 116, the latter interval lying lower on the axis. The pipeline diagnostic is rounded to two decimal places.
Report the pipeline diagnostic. 4.55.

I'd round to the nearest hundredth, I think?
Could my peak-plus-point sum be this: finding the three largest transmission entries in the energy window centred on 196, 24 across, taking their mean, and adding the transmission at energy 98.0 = 8.87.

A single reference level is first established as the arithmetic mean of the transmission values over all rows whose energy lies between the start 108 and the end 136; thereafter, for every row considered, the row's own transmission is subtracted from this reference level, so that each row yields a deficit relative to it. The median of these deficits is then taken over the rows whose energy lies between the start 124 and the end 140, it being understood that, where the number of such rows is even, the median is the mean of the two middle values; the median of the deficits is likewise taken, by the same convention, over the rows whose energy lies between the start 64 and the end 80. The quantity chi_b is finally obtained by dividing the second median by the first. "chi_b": 6.6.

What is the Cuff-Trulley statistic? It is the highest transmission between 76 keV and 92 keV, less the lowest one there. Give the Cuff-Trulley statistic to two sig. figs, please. 0.36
